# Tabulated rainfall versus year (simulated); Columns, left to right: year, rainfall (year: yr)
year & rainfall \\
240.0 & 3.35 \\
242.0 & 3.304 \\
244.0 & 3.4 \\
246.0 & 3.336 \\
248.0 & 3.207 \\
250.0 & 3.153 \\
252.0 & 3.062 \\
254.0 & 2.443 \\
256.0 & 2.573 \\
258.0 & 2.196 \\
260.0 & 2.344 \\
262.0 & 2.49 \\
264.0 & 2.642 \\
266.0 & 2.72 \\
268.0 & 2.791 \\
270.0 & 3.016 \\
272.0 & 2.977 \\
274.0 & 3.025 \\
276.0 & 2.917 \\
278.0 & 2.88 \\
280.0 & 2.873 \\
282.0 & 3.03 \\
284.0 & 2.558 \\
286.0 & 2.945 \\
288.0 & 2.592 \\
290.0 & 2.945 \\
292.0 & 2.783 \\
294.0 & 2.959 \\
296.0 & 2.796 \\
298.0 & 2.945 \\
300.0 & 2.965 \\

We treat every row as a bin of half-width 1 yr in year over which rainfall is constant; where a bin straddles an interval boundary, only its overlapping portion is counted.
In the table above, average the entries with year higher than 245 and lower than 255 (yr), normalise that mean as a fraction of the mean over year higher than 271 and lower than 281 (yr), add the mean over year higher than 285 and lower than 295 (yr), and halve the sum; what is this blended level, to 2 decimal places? 1.94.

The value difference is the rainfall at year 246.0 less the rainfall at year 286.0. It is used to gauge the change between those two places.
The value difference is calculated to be 0.39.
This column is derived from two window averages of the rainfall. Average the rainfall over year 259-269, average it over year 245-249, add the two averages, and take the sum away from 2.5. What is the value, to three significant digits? -3.37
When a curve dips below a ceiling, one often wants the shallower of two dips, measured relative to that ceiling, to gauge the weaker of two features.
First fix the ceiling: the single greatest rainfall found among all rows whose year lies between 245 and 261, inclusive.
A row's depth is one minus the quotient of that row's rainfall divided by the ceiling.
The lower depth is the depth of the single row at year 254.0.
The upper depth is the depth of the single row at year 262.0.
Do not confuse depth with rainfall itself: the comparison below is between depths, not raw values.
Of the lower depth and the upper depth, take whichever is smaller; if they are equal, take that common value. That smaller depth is 0.25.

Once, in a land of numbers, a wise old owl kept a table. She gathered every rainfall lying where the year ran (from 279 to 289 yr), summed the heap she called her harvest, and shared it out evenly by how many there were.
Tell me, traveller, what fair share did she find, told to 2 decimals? 2.80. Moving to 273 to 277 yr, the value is 2.97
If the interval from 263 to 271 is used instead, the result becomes 2.79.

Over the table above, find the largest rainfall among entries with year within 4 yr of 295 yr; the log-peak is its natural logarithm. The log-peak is 1.08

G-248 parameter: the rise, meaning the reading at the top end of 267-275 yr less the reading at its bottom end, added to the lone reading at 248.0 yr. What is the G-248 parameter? 3.44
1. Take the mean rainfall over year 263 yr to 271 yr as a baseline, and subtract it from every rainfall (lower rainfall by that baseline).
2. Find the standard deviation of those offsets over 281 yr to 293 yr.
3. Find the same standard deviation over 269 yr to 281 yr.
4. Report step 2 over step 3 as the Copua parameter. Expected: 2.9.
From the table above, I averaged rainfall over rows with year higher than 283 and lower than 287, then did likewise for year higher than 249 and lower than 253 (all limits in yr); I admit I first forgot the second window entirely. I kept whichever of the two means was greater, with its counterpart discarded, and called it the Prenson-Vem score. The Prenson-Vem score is 3.11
